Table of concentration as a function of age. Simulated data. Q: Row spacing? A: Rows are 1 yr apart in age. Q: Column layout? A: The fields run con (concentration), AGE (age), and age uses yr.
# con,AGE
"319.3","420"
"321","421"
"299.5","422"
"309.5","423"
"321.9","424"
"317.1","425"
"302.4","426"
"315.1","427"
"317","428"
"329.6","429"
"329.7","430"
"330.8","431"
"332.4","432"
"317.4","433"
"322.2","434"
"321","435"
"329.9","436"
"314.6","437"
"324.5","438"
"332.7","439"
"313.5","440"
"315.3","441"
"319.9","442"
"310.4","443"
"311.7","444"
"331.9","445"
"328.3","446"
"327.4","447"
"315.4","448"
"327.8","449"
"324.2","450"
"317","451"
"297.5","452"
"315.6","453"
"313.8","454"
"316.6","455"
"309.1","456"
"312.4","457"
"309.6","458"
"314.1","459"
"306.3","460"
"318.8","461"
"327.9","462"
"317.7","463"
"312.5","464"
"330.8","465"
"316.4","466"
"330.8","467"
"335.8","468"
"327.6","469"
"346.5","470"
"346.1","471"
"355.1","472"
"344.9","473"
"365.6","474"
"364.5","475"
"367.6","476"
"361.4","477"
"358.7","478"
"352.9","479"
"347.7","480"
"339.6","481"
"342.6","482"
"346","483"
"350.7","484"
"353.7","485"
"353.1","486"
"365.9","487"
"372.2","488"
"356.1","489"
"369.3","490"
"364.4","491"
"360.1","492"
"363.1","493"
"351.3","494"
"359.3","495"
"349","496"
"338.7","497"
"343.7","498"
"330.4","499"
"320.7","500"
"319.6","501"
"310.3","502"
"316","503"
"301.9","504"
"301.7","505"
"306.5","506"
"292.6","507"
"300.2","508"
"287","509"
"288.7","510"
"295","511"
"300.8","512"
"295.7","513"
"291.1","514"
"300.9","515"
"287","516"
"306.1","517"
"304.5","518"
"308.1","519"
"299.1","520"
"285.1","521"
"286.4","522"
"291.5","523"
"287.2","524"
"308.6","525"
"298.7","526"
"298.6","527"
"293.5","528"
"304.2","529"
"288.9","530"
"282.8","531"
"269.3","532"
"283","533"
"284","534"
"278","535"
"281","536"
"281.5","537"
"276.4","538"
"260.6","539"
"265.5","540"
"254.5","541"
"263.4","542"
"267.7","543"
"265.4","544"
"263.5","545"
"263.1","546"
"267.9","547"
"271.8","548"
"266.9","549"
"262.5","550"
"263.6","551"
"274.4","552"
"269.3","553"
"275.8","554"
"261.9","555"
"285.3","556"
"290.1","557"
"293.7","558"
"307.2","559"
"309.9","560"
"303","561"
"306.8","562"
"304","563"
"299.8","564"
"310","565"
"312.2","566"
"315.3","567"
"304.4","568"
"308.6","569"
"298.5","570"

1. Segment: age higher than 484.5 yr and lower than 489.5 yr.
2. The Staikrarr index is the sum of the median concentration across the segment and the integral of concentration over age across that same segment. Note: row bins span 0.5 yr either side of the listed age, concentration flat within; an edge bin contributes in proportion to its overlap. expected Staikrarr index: 2157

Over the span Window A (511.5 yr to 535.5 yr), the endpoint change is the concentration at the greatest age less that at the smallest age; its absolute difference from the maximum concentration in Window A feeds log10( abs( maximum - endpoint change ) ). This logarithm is 2.52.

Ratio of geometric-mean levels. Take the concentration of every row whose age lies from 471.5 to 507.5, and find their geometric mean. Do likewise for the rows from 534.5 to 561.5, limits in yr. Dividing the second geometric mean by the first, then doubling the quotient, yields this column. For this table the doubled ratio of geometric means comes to 1.60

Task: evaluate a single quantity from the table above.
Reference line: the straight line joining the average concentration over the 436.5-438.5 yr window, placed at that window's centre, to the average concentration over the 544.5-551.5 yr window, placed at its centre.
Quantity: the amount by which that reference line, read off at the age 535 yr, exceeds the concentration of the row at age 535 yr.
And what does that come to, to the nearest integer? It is -6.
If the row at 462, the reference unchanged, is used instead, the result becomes -20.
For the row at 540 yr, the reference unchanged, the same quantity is 4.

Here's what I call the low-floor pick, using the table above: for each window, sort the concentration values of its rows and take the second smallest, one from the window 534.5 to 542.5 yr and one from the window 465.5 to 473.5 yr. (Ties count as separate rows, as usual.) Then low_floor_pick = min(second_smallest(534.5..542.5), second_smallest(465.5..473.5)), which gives 261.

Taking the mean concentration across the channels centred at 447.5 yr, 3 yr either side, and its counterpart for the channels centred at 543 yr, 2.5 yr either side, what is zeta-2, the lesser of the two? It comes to 263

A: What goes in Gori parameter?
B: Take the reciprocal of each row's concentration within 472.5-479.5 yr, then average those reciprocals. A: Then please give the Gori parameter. 0.0028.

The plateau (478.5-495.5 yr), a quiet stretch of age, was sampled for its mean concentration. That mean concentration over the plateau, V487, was 356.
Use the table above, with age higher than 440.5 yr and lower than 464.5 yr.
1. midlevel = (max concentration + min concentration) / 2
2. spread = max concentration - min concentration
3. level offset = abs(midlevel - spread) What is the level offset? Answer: 280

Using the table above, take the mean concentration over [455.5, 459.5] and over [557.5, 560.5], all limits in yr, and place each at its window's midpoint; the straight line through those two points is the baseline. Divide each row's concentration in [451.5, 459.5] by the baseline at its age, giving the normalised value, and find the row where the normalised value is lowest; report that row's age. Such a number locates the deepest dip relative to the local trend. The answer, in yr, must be 452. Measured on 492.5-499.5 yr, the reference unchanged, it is 499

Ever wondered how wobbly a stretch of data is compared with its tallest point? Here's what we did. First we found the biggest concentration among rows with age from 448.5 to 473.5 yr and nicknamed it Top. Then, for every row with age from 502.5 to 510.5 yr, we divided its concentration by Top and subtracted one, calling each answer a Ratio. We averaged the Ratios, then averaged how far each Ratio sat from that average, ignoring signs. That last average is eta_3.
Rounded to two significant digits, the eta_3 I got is 0.021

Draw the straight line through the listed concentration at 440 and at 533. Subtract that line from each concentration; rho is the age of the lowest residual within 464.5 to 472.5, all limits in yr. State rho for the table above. 466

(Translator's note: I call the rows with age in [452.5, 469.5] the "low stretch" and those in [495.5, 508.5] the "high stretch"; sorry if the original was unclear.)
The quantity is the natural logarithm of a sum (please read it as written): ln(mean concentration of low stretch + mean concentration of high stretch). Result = 6.46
